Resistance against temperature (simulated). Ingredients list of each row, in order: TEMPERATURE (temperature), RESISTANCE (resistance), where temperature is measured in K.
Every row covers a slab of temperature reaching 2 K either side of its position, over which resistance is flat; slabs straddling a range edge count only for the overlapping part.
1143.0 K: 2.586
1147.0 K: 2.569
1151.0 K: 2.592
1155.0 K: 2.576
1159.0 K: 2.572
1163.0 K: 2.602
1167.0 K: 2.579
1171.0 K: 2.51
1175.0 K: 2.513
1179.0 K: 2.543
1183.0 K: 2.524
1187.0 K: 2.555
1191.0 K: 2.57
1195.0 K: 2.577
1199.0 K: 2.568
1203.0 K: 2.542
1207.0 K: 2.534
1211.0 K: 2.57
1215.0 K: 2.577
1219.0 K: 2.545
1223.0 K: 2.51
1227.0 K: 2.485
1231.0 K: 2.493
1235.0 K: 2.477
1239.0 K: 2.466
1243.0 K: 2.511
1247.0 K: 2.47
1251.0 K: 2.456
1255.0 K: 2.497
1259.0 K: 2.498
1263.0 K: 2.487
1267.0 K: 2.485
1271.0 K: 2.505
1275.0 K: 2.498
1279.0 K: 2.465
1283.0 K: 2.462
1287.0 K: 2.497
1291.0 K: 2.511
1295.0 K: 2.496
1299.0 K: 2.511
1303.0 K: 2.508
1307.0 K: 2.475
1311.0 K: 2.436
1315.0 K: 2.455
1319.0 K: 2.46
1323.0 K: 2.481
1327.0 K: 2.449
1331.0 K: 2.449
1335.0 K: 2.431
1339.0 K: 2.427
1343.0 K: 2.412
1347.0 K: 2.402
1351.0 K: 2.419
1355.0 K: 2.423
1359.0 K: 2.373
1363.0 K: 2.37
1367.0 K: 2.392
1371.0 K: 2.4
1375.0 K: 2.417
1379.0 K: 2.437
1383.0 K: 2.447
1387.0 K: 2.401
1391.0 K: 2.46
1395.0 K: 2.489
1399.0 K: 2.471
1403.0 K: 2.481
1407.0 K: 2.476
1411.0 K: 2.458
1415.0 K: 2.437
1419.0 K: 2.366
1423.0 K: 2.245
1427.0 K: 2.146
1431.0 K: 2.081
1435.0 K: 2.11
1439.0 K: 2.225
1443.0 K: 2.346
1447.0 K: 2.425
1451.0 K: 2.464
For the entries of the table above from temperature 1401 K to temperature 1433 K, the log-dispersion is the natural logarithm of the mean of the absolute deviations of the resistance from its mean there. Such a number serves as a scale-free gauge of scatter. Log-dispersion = -2.0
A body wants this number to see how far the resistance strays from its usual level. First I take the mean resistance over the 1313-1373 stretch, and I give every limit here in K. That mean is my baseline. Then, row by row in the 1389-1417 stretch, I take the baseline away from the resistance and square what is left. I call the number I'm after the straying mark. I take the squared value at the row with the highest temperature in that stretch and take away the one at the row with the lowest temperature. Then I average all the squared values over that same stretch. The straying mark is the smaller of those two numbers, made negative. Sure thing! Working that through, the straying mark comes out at 0.0012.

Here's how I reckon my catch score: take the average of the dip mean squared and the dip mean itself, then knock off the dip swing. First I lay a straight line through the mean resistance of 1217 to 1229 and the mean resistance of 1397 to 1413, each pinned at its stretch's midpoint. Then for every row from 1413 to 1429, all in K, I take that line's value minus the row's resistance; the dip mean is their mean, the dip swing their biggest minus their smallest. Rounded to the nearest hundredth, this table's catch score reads -0.19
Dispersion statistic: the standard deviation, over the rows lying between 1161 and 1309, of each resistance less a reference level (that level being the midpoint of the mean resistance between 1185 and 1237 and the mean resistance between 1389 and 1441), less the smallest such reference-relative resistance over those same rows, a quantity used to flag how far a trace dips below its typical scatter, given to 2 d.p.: 0.02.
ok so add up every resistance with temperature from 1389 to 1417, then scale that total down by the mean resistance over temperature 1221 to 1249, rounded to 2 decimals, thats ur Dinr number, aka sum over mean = 6.94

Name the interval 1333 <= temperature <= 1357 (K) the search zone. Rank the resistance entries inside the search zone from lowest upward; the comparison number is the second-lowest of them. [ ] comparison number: 2.412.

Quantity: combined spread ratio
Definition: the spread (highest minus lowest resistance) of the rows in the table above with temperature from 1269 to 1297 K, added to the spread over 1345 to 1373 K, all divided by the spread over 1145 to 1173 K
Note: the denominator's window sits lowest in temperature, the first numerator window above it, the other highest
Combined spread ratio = 1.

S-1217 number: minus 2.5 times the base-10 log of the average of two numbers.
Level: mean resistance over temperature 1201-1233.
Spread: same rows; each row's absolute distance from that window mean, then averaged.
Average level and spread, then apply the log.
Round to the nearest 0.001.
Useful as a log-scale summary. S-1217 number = -0.268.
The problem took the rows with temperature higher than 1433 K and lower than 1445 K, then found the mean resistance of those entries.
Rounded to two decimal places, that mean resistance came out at 2.23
